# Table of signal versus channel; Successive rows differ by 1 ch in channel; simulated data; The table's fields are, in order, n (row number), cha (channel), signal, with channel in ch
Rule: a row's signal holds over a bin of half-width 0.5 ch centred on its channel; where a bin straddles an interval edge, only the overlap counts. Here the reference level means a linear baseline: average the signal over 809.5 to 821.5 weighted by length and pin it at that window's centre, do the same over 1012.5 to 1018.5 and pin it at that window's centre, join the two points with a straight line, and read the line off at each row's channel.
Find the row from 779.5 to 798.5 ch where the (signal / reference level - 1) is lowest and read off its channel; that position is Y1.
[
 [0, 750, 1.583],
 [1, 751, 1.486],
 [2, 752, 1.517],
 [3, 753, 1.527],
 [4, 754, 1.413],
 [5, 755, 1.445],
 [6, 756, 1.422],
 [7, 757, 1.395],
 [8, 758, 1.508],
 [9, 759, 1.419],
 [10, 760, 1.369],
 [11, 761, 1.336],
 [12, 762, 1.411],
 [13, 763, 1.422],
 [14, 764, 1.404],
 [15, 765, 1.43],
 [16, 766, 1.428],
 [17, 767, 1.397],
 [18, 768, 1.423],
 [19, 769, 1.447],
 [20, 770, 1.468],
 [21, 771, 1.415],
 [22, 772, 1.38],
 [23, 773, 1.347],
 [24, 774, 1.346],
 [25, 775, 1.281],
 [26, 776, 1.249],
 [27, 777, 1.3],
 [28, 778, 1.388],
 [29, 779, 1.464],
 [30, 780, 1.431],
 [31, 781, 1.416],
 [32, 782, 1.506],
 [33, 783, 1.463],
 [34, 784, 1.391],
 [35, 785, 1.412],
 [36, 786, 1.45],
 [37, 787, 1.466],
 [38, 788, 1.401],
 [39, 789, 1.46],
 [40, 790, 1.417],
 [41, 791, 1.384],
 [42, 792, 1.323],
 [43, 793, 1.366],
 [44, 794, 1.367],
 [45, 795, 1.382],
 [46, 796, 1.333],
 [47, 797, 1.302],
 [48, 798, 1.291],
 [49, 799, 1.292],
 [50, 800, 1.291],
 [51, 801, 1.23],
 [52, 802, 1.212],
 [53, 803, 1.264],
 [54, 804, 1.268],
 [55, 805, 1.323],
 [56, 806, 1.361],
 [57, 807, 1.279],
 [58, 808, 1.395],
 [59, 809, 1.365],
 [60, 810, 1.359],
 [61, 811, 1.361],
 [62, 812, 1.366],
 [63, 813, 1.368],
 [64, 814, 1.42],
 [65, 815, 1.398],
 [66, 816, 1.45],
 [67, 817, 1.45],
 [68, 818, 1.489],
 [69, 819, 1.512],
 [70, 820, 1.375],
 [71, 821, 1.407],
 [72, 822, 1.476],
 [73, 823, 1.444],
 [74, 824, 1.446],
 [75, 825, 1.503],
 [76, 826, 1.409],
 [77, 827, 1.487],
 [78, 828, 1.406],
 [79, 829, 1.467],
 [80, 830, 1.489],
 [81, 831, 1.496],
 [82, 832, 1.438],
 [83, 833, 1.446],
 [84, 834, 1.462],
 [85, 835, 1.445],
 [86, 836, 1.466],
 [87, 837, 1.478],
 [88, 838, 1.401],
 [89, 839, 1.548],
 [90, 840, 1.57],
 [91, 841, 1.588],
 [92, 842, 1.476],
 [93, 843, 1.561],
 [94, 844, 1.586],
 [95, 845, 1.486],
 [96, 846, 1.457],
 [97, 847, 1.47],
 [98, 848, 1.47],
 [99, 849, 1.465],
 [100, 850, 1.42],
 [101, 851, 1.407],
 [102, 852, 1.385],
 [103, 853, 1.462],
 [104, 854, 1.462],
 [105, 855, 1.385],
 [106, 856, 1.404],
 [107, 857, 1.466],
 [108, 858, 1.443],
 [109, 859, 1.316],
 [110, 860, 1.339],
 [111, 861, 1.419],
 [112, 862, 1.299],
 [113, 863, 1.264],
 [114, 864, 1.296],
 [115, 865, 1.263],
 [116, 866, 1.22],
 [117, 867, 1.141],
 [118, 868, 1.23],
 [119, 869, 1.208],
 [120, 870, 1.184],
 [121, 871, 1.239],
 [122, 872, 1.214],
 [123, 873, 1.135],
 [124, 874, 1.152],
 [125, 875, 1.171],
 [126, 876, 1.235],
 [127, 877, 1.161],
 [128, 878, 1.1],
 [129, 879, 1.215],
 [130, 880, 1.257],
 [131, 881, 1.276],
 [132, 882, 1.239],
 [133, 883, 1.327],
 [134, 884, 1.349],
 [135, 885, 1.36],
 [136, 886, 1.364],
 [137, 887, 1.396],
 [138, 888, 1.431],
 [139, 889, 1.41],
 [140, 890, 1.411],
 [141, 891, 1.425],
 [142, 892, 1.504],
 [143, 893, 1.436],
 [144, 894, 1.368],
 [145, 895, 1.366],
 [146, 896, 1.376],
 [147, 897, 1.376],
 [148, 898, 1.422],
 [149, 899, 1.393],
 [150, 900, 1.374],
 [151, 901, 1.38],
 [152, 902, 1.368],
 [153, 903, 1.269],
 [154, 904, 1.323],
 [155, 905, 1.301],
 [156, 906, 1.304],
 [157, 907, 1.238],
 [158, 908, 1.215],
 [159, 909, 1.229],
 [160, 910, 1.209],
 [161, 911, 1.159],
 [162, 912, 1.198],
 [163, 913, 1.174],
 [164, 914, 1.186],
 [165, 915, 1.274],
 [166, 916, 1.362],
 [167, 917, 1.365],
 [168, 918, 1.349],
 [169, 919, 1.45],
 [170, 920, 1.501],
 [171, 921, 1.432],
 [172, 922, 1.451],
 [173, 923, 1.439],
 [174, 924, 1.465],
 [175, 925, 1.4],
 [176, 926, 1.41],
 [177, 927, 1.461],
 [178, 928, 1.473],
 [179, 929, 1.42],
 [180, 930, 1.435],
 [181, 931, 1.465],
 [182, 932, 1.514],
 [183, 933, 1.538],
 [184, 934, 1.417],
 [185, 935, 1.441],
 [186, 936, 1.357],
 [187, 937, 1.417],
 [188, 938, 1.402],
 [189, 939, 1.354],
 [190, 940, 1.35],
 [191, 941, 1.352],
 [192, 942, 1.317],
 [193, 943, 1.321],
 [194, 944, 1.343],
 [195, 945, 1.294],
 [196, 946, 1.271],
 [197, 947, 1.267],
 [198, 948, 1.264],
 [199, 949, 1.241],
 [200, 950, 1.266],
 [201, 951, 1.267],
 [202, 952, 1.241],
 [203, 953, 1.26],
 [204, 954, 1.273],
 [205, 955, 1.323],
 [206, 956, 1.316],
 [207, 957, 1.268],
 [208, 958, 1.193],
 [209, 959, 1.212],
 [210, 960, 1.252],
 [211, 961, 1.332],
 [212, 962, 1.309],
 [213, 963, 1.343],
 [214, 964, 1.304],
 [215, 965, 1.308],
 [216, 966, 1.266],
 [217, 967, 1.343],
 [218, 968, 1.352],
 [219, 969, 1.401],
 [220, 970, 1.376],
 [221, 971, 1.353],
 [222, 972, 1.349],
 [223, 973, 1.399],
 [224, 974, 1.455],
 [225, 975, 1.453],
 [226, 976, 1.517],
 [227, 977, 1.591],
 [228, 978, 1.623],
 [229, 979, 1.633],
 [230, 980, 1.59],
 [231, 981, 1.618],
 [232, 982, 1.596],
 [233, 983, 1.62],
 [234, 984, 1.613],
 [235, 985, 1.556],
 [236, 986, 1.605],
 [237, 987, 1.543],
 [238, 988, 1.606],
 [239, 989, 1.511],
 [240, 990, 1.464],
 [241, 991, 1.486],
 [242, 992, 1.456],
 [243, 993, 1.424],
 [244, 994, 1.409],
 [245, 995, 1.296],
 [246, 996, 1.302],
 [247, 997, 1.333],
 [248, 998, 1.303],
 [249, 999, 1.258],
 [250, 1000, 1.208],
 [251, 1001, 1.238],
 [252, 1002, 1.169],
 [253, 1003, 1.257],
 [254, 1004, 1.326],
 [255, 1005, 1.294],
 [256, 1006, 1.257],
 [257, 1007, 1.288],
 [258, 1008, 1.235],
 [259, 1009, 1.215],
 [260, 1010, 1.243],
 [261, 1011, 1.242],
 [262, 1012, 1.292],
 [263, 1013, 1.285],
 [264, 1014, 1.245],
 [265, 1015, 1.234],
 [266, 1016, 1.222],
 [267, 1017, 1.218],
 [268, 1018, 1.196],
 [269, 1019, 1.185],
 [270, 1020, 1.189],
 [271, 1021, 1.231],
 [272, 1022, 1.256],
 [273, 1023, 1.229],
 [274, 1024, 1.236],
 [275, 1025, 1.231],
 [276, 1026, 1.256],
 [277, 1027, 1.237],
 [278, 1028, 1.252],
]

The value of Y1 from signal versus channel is 798 ch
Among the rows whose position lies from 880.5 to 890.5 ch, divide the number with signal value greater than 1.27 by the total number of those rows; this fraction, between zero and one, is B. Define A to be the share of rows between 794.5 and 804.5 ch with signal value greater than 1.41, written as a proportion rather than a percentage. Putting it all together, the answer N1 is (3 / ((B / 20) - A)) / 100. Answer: 0.7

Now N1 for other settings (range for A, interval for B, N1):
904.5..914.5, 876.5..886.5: 1.2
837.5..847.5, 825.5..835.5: 0.0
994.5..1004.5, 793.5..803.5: 0.9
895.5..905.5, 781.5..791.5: -0.6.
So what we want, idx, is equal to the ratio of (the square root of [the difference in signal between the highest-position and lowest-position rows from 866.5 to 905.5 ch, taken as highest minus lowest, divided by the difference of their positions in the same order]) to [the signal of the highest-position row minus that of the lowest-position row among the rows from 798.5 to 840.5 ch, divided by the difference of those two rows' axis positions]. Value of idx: 10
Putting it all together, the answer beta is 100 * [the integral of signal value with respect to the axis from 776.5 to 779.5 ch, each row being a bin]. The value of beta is 415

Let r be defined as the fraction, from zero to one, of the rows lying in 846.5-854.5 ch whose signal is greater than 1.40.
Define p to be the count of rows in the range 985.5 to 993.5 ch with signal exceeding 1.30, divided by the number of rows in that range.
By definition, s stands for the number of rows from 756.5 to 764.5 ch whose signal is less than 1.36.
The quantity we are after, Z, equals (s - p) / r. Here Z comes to 0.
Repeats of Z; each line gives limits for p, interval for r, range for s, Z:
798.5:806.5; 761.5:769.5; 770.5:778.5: 5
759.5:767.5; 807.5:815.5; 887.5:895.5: -8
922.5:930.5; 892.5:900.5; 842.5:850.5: -4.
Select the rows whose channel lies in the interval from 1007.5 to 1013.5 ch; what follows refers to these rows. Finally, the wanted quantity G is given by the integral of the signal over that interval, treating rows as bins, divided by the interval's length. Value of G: 1.252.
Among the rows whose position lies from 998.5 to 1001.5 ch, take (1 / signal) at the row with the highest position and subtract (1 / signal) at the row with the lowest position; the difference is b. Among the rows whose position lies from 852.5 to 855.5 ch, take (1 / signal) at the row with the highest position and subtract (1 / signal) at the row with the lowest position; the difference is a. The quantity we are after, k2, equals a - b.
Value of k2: 0.03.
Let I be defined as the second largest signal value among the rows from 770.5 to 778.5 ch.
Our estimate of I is 1.388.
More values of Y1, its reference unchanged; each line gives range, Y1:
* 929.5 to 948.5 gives 948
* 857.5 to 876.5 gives 873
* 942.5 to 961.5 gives 958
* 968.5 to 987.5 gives 972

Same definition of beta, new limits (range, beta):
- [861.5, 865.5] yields 512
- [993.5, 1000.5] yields 911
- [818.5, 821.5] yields 429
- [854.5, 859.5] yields 701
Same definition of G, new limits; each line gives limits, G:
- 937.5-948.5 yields 1.321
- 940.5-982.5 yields 1.358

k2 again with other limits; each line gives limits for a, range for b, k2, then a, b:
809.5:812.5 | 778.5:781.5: -0.03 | -0.004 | 0.02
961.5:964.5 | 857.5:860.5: -0.05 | 0.003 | 0.05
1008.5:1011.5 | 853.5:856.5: -0.05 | -0.018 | 0.03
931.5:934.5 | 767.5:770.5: 0.07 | 0.045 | -0.02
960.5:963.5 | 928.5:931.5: 0.02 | -0.006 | -0.02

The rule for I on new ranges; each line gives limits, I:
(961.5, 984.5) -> 1.623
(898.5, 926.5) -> 1.465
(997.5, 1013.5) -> 1.303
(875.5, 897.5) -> 1.436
